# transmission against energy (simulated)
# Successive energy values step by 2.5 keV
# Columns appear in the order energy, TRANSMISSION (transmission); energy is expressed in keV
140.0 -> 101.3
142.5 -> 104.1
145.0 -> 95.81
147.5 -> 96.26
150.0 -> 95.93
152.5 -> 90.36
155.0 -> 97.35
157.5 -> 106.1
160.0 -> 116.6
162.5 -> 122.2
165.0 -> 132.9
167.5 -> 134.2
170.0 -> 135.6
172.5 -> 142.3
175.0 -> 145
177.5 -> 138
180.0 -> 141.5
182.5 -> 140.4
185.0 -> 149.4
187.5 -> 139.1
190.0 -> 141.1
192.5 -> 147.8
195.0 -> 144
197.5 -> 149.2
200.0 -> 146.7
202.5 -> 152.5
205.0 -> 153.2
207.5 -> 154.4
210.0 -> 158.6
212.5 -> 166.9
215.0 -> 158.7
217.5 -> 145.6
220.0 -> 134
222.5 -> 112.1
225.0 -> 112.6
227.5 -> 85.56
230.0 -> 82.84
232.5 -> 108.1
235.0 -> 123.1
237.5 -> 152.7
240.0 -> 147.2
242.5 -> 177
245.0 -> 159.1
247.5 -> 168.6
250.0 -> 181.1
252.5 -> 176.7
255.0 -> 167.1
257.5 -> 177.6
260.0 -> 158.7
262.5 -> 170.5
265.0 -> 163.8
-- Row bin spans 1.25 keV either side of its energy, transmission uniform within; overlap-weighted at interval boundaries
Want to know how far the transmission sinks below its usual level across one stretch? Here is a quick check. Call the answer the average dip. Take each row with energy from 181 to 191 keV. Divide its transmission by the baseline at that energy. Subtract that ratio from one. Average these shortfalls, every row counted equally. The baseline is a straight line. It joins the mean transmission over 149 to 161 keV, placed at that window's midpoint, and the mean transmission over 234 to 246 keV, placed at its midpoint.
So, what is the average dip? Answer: -0.19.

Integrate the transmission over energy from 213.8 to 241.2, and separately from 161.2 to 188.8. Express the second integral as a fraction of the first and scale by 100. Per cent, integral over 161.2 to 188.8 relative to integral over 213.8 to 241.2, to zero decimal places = 112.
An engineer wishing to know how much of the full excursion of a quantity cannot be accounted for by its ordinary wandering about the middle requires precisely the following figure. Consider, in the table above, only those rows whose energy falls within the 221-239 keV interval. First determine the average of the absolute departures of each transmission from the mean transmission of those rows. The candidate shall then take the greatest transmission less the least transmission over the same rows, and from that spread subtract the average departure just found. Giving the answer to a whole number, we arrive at 54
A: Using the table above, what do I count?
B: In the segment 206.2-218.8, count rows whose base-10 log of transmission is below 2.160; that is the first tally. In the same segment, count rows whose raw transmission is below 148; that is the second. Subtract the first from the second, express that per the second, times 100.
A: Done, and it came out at 100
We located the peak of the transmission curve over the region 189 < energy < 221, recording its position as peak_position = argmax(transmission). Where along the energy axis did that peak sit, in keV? 212.5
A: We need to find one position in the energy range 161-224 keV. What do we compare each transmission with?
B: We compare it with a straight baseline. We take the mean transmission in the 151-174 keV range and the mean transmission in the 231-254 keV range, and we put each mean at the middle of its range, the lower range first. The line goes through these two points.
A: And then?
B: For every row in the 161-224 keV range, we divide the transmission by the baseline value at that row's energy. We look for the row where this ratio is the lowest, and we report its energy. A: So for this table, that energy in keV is 222.5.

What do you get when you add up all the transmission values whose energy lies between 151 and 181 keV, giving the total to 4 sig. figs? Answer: 1502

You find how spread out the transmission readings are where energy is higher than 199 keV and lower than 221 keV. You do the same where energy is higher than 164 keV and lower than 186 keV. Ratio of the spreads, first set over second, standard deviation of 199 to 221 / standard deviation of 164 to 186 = 1.8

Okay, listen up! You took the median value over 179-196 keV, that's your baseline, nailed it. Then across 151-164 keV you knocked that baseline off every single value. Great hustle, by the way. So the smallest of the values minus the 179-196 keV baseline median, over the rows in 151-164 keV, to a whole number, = -51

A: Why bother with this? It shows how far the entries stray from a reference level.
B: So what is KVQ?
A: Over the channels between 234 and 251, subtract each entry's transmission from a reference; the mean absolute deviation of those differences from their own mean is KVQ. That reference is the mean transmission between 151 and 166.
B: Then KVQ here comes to 14.9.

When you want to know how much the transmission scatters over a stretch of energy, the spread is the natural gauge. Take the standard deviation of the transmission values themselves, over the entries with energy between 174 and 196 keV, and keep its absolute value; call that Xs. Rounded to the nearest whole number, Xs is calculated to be 4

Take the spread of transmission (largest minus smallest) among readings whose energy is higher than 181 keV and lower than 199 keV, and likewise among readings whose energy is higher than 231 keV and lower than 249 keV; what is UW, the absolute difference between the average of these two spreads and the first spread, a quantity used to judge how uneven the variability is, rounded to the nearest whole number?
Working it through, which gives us 29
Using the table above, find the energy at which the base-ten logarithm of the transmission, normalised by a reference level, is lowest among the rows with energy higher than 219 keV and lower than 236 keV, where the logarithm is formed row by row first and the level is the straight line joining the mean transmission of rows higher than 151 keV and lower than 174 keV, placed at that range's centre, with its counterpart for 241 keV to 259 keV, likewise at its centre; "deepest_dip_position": 230.0 keV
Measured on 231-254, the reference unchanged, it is 232.5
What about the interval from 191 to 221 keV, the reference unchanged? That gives 220.0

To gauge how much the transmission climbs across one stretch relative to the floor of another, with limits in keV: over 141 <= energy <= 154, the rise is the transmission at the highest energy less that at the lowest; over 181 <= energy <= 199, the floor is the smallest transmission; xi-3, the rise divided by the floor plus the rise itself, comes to -14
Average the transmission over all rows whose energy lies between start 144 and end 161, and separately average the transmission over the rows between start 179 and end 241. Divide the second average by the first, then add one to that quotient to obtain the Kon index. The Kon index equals 2.38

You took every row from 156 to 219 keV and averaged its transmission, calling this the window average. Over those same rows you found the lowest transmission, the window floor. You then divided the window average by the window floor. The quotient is 1.34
